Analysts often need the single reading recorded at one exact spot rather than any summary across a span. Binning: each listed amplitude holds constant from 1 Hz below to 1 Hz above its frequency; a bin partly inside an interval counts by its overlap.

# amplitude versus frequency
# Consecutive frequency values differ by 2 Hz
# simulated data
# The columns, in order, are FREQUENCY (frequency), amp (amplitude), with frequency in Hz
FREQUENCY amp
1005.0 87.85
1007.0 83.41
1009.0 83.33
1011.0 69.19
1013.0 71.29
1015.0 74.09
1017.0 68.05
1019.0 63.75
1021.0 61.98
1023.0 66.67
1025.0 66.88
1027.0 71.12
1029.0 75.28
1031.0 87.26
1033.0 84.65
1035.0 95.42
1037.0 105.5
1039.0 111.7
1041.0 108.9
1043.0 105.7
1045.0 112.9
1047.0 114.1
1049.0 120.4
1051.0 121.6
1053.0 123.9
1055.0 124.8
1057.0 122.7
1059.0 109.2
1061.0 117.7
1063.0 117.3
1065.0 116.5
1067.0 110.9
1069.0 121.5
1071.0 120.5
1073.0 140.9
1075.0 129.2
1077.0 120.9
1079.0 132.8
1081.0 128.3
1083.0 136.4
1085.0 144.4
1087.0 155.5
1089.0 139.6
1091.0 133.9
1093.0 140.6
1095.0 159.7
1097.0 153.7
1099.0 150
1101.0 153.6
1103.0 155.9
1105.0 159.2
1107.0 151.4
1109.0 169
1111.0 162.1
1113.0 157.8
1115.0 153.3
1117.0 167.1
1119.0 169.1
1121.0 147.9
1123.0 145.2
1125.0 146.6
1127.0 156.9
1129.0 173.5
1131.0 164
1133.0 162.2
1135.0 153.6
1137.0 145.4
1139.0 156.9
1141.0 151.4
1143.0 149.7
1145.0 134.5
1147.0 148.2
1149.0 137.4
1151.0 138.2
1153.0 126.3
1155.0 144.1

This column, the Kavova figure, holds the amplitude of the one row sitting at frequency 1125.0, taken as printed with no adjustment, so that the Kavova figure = 146.6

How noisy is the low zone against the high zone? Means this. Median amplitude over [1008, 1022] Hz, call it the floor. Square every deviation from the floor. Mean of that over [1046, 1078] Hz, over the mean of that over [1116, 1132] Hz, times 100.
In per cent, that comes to 33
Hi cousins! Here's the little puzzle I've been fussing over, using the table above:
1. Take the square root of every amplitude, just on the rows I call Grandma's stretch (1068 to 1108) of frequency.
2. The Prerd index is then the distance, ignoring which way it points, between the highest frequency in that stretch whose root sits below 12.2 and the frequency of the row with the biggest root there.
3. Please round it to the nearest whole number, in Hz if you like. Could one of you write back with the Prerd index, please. 2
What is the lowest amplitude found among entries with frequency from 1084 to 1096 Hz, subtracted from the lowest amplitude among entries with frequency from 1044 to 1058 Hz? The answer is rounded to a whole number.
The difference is -21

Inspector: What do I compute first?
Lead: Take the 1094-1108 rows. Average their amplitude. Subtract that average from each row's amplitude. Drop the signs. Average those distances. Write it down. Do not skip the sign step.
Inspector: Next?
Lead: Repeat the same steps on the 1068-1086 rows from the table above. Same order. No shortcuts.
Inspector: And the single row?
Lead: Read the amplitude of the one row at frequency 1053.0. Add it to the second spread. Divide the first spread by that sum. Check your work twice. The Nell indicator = 0.02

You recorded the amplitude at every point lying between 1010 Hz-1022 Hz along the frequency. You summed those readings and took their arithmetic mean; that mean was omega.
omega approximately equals 68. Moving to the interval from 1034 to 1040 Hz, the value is 104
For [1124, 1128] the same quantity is 152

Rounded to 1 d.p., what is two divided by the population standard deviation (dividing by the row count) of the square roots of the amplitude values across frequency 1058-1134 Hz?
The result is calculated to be 2.7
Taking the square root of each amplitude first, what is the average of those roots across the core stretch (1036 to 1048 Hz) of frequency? 10.5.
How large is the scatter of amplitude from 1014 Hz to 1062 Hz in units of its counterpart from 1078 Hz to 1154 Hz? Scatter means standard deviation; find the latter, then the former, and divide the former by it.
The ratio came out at 1.9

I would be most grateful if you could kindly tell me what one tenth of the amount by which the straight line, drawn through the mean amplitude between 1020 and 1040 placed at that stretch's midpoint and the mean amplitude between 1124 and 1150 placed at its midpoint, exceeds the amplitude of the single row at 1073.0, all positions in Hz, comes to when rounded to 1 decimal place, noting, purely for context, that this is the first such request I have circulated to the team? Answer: -3.0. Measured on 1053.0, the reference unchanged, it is -2.6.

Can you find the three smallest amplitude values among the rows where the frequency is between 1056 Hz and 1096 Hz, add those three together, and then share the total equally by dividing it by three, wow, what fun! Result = 112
